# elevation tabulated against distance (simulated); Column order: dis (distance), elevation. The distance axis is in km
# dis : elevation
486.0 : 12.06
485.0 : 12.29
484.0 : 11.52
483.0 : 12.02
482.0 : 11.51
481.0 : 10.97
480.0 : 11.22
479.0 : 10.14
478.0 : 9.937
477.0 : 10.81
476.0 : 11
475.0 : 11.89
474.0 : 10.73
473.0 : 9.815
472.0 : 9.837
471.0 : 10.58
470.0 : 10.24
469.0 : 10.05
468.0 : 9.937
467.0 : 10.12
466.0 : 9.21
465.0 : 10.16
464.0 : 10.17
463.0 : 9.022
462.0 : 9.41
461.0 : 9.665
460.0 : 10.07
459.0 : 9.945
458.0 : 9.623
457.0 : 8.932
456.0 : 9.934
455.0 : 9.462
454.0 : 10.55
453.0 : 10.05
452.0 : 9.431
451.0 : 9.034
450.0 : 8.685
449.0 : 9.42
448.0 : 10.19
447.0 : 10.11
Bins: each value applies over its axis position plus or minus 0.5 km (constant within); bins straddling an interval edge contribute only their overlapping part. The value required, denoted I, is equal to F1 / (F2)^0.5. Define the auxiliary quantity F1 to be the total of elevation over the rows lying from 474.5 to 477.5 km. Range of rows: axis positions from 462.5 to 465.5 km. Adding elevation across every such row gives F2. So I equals 6.22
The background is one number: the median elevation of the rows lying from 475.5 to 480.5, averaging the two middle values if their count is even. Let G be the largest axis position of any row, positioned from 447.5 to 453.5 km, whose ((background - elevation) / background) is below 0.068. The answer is 448.0 km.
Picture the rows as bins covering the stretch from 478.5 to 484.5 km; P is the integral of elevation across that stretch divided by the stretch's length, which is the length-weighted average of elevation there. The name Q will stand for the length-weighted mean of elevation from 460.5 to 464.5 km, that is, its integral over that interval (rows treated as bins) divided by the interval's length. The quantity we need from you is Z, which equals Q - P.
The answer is -1.66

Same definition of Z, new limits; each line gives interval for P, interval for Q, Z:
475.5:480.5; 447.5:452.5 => -1.27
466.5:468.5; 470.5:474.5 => 0.21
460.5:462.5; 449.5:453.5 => -0.24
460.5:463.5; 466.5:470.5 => 0.72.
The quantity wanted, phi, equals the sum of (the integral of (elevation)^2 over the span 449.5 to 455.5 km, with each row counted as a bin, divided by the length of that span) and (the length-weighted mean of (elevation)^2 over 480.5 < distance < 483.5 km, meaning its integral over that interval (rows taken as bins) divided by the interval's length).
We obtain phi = 224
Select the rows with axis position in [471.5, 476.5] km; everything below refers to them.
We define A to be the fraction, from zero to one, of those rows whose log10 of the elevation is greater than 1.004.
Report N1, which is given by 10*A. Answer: 6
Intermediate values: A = 0.6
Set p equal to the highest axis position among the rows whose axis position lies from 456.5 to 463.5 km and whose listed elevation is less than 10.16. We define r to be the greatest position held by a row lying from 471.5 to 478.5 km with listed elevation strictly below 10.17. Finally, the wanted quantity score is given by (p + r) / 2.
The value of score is 470.5 km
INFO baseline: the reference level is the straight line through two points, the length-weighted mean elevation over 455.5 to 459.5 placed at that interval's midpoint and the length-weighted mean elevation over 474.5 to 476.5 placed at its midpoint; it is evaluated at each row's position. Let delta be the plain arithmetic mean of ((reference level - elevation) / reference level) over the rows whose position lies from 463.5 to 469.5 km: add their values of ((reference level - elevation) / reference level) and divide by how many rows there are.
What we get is 0.06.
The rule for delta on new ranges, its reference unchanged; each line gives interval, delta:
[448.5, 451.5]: -0.02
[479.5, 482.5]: 0.06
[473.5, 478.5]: 0.05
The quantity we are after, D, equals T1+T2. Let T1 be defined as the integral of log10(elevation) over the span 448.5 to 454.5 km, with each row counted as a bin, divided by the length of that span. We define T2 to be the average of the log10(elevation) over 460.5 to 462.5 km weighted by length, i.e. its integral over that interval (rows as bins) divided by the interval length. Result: 1.96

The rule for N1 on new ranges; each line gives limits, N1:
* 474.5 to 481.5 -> 9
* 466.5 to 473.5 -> 4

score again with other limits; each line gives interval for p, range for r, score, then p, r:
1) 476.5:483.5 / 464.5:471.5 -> 474.0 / 479.0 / 469.0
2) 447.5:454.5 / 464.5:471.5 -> 461.0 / 453.0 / 469.0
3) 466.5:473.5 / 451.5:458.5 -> 465.5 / 473.0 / 458.0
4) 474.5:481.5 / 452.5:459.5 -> 469.0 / 479.0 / 459.0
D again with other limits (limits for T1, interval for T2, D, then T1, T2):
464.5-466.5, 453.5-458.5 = 1.97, 0.986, 0.99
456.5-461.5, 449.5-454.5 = 1.96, 0.984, 0.98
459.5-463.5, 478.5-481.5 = 2.01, 0.979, 1.03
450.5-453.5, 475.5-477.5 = 2.02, 0.978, 1.04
